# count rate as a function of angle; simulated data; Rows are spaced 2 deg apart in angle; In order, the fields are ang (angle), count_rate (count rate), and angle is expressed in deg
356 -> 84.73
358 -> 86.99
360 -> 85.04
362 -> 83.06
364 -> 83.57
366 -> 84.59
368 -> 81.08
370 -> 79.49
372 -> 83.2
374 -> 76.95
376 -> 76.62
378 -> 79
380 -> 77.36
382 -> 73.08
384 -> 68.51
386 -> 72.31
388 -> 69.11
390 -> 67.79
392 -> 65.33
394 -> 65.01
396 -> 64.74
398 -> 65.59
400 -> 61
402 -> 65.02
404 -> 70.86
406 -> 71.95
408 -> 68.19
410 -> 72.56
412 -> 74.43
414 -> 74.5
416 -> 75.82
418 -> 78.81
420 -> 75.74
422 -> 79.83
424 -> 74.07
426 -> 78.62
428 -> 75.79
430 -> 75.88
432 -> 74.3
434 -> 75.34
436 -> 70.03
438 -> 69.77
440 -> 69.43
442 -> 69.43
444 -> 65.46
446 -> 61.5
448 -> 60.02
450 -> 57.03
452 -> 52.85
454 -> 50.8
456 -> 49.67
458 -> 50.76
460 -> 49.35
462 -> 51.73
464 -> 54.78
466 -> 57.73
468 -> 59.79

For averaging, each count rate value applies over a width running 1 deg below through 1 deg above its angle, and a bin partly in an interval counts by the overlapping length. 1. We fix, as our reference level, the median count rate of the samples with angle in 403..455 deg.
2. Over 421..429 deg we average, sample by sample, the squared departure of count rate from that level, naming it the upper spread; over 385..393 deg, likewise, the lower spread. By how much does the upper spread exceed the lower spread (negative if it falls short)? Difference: 9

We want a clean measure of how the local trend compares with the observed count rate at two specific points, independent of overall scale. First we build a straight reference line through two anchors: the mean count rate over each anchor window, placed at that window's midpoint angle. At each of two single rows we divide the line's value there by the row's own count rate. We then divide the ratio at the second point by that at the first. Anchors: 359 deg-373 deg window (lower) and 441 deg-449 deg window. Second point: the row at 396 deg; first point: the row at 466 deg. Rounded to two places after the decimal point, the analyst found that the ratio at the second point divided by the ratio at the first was 1.14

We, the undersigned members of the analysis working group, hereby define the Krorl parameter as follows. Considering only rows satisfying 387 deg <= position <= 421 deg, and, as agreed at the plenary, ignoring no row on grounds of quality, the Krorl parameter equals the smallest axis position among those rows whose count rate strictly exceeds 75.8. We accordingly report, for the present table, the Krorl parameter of 416 deg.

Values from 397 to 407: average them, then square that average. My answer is 4473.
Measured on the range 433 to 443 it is 5013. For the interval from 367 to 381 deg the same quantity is 6257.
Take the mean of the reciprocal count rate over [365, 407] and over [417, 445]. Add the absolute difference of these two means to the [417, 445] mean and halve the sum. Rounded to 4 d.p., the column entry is 0.0070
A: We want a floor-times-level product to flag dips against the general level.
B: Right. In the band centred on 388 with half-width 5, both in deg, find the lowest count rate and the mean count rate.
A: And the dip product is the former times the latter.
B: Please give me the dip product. 4482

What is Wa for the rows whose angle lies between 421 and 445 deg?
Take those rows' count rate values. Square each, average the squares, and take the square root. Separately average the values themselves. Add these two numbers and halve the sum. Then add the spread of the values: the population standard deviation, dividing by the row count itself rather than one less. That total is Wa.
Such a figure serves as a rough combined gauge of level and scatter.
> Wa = 77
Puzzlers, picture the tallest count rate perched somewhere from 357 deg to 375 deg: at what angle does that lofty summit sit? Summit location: 358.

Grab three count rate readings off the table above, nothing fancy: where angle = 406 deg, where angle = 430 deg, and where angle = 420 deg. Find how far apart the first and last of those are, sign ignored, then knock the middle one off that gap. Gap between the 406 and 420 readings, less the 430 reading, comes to -72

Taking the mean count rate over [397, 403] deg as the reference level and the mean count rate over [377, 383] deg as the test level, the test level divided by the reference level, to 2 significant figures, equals 1.2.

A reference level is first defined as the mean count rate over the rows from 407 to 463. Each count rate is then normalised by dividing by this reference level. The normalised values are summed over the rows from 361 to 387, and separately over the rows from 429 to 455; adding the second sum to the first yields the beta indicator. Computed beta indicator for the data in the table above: 27.8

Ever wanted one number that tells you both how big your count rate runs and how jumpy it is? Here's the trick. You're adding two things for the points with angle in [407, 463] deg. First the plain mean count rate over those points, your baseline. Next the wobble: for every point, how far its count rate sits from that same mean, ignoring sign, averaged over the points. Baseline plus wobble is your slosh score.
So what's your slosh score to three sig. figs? 76.0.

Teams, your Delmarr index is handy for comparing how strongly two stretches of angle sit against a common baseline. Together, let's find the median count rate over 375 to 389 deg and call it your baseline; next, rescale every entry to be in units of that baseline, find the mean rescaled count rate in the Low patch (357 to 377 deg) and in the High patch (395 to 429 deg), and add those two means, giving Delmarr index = 2.11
